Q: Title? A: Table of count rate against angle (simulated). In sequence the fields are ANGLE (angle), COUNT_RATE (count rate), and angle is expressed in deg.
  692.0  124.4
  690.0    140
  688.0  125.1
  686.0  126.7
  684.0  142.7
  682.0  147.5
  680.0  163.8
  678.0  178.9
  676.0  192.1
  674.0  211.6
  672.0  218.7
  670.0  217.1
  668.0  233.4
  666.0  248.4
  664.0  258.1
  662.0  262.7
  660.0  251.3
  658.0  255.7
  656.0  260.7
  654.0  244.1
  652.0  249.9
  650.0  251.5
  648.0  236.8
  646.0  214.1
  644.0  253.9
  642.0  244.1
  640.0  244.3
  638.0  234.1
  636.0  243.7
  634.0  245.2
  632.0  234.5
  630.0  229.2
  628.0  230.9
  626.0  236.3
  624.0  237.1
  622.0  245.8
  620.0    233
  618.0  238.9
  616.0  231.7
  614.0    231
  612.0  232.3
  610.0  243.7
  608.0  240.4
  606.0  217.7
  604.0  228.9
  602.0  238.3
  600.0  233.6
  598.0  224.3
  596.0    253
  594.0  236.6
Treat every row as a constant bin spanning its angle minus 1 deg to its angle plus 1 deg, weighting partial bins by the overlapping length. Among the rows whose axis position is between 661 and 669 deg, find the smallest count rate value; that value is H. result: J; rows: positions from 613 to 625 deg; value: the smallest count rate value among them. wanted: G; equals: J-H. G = -2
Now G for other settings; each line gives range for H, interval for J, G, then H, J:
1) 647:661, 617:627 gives -4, 236.8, 233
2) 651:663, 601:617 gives -26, 244.1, 217.7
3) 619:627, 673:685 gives -90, 233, 142.7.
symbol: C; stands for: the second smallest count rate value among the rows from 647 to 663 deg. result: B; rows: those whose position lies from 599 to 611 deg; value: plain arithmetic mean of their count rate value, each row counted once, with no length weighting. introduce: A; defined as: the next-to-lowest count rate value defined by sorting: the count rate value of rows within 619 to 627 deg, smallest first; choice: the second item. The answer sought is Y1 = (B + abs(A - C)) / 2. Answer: 121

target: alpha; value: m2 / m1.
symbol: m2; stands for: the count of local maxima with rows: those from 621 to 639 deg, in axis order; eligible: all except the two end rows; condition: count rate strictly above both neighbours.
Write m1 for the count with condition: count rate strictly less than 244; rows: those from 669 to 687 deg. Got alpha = 0.11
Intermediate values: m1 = 9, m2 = 1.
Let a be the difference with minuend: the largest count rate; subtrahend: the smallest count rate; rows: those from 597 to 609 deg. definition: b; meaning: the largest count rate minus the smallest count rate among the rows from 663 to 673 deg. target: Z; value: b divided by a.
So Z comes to 1.8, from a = 23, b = 41.0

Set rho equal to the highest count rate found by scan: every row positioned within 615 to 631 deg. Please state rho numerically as 245.8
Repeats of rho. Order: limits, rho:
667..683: 233.4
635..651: 253.9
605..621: 243.7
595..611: 253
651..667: 262.7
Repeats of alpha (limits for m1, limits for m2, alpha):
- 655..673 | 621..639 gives 0.33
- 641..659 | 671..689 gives 0.00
